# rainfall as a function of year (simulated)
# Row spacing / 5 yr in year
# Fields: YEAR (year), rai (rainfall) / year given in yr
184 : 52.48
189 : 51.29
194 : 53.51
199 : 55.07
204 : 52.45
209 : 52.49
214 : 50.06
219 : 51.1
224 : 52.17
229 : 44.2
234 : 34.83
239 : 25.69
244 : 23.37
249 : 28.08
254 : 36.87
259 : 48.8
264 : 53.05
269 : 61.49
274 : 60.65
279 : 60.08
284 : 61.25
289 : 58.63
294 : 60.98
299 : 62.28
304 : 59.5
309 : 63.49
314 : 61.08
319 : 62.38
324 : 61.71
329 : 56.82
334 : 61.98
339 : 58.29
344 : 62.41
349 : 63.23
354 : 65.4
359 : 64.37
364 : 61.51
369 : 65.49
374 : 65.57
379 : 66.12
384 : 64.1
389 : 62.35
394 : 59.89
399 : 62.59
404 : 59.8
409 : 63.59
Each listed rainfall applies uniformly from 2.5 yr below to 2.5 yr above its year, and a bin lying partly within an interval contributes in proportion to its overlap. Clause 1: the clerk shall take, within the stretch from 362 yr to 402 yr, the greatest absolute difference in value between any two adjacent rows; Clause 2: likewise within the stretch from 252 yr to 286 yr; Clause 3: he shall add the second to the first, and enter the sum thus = 16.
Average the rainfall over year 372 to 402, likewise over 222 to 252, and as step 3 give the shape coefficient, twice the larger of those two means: 127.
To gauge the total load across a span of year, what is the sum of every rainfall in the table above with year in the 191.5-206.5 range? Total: 161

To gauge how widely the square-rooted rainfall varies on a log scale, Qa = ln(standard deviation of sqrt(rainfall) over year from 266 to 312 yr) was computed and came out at -2.4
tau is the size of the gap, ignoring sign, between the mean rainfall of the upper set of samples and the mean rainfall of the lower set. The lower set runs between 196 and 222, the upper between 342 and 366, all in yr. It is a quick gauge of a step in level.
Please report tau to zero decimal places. 11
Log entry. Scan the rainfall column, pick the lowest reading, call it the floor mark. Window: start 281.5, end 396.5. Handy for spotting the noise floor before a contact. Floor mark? 56.82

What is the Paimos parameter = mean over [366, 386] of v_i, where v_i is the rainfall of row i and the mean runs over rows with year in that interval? 65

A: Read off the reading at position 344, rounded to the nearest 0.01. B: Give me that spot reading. 62.41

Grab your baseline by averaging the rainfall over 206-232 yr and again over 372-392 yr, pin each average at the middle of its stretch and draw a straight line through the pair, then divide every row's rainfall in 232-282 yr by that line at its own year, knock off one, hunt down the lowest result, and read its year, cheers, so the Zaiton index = 244 yr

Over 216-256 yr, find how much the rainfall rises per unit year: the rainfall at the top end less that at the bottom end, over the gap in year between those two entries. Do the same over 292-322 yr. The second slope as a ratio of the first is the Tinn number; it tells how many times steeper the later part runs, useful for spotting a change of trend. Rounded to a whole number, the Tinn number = 0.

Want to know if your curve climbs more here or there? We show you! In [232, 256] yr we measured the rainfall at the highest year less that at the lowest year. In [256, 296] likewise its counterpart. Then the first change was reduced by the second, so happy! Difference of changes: -10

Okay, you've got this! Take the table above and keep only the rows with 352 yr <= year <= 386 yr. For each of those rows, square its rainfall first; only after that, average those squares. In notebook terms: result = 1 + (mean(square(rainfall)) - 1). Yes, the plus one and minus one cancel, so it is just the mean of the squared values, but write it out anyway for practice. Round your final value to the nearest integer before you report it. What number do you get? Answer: 4182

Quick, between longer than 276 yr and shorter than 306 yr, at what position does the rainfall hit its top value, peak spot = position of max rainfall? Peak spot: 299 yr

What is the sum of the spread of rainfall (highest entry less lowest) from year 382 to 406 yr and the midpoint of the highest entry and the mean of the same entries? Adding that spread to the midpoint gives 67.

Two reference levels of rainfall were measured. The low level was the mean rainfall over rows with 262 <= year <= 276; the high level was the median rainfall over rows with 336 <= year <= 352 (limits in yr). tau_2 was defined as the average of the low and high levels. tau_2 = 60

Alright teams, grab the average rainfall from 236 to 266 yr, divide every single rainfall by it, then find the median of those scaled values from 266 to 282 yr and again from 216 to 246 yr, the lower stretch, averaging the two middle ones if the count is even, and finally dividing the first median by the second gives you 1.53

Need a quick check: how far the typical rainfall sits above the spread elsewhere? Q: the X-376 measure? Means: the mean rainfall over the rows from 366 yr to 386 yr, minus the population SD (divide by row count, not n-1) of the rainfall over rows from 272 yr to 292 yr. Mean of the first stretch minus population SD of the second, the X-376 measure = 64.3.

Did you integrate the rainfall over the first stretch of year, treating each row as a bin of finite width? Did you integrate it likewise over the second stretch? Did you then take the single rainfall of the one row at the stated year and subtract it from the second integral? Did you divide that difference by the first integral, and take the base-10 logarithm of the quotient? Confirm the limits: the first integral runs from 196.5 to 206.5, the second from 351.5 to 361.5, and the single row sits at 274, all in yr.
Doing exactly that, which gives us 0.039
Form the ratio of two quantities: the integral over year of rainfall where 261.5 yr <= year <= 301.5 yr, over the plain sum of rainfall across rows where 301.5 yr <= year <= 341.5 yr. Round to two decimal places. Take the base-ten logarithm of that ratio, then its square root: 0.83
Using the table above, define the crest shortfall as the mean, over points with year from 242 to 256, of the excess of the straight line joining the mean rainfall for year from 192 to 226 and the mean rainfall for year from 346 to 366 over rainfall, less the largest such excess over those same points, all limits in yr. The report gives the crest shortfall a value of -6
